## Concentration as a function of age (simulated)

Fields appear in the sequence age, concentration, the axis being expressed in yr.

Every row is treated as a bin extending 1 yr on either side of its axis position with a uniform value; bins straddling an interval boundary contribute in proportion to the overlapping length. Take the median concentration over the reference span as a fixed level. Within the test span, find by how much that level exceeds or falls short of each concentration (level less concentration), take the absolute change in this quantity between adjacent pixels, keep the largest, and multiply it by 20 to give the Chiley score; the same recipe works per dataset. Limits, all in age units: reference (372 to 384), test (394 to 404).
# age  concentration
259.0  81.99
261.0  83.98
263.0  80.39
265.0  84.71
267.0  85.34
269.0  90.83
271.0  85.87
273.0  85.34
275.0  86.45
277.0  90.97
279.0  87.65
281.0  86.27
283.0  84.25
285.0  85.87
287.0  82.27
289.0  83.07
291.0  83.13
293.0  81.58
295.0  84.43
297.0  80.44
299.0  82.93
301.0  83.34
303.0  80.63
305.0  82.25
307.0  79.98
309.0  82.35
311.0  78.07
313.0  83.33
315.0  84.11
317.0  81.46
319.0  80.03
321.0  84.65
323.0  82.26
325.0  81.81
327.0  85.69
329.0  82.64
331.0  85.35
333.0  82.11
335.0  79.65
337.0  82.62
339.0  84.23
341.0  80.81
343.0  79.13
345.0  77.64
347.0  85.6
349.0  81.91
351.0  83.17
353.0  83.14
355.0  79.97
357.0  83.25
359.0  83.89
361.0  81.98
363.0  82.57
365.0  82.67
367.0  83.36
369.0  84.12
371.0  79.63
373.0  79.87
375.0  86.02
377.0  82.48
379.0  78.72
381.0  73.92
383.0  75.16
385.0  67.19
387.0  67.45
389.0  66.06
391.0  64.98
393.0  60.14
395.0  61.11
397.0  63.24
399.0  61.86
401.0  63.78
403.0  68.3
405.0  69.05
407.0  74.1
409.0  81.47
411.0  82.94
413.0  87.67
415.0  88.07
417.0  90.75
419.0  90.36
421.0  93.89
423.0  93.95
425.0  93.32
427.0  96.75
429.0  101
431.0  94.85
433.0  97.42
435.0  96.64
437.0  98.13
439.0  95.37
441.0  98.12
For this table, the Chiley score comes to 90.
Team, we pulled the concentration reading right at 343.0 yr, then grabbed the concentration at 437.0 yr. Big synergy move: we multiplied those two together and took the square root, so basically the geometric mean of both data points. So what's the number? 88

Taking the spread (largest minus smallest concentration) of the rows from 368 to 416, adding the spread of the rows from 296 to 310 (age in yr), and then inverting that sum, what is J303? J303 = 0.0320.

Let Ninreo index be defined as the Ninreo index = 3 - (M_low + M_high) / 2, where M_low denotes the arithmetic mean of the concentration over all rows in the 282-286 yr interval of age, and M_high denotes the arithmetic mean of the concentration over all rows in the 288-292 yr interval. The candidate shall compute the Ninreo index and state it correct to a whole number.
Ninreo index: -81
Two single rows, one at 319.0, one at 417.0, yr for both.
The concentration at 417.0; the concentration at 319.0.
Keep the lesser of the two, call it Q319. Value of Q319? 80.0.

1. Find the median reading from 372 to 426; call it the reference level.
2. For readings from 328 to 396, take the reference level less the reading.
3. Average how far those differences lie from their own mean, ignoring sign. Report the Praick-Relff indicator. 5.5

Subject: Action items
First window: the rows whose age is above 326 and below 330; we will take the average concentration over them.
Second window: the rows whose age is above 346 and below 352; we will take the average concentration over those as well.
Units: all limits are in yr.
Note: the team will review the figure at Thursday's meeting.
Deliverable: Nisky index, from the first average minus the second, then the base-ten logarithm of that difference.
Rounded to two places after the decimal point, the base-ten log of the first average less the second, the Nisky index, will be -0.22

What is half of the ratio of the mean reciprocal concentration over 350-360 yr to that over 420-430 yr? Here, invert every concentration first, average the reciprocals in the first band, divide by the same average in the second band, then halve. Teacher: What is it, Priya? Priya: 0.58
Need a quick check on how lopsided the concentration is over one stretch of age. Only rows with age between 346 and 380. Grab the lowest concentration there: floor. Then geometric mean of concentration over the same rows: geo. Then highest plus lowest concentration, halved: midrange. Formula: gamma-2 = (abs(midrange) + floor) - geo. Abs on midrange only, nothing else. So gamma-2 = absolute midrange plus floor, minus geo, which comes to 78.6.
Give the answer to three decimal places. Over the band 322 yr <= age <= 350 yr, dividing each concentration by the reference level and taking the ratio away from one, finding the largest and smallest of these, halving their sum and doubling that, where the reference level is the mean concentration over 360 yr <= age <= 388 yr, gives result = -0.069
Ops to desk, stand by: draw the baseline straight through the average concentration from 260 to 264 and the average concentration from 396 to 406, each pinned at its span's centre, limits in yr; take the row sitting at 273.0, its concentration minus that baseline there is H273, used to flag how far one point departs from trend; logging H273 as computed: 4.5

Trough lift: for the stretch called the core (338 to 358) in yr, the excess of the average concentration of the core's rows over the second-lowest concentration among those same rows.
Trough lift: 2.8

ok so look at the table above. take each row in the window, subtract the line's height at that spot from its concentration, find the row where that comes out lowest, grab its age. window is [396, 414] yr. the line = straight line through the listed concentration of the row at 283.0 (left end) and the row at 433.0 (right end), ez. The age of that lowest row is 399.0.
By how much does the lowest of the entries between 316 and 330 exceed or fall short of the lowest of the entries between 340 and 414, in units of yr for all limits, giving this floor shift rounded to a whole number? 20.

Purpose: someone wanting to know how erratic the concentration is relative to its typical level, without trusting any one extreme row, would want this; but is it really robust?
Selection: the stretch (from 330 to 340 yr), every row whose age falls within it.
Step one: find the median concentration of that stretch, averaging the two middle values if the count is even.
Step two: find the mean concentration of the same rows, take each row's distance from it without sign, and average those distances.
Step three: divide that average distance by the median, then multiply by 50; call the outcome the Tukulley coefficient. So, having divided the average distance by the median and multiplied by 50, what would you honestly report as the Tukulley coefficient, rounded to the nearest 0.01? 0.97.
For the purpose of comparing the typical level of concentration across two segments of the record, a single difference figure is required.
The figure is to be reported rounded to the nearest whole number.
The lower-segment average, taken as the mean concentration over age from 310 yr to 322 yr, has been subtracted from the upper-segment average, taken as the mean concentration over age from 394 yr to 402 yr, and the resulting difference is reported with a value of -19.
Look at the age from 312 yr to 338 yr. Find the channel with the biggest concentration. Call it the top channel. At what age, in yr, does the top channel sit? 327.0 yr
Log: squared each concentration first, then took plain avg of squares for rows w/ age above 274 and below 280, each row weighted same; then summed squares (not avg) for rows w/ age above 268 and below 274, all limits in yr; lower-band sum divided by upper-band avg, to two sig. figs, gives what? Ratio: 2.9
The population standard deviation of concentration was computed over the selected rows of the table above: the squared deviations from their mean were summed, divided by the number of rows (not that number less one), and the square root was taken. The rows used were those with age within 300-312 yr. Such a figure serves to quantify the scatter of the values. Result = 1.8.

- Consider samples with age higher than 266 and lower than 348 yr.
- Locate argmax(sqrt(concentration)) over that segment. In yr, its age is 277.0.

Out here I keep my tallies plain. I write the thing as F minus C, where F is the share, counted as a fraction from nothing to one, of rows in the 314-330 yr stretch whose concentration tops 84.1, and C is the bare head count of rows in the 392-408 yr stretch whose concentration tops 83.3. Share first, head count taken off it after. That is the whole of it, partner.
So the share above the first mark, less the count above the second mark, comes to 0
